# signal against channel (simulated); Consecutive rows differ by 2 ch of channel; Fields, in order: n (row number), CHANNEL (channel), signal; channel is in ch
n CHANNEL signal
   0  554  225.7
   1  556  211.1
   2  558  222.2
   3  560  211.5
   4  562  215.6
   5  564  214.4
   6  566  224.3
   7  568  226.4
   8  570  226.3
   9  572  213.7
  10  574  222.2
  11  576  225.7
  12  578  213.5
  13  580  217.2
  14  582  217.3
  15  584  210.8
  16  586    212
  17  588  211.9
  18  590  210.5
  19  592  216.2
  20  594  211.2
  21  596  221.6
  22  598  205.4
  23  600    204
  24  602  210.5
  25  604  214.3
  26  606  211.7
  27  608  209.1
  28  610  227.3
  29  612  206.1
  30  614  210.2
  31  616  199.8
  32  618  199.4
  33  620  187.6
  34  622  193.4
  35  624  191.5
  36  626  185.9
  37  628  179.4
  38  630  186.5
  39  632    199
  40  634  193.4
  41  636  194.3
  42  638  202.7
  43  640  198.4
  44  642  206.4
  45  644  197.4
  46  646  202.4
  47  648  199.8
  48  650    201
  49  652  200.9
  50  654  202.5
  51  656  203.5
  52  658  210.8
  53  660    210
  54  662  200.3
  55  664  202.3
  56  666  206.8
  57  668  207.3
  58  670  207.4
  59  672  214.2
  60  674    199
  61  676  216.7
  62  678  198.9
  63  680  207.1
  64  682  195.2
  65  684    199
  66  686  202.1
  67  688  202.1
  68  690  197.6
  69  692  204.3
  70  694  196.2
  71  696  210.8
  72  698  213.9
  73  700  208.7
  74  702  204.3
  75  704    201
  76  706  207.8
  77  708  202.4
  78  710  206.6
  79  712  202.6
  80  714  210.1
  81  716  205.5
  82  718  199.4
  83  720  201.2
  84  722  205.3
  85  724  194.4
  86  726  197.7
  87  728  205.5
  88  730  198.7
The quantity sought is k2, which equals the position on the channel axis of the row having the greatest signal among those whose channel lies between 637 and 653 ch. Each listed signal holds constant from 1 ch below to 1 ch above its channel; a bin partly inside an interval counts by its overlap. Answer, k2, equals 642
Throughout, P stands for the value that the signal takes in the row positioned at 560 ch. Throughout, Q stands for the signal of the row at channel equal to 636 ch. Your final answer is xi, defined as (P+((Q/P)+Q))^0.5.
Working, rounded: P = 211.5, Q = 194.3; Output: 20.2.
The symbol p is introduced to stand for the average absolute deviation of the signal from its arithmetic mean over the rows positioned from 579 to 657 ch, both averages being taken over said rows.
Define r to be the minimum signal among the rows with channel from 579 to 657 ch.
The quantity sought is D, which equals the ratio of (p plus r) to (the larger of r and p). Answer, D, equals 1.05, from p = 8.2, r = 179.4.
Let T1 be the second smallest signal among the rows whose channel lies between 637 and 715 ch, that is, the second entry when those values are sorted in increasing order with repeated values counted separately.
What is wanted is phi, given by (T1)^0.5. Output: 14.0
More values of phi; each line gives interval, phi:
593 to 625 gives 13.8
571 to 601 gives 14.3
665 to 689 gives 14.1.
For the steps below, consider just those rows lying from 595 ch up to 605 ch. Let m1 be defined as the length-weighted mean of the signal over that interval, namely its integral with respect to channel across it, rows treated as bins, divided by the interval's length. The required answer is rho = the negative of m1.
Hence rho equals -211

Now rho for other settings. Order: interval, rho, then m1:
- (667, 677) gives -209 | 209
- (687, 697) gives -202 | 202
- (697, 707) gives -207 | 207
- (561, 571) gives -221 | 221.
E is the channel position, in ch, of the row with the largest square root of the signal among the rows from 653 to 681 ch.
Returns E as 676 ch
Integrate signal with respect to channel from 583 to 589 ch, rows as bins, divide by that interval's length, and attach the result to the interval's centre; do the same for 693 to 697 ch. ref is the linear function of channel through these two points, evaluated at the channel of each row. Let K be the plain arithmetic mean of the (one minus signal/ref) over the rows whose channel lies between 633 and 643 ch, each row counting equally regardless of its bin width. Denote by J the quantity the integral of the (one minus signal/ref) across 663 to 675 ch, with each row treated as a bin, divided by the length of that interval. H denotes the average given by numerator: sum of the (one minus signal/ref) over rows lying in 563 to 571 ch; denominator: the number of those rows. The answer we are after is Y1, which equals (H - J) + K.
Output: -0.001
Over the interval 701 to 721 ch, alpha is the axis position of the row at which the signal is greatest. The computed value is 714 ch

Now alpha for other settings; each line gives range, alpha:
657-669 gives 658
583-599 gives 596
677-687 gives 680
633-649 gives 642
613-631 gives 614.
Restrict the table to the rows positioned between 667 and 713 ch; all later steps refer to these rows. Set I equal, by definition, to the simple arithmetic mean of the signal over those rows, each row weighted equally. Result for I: 205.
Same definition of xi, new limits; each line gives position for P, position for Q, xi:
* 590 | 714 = 20.5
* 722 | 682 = 20.0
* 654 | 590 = 20.3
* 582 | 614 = 20.7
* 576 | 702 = 20.8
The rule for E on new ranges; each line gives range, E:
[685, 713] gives 698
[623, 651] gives 642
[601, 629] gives 610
